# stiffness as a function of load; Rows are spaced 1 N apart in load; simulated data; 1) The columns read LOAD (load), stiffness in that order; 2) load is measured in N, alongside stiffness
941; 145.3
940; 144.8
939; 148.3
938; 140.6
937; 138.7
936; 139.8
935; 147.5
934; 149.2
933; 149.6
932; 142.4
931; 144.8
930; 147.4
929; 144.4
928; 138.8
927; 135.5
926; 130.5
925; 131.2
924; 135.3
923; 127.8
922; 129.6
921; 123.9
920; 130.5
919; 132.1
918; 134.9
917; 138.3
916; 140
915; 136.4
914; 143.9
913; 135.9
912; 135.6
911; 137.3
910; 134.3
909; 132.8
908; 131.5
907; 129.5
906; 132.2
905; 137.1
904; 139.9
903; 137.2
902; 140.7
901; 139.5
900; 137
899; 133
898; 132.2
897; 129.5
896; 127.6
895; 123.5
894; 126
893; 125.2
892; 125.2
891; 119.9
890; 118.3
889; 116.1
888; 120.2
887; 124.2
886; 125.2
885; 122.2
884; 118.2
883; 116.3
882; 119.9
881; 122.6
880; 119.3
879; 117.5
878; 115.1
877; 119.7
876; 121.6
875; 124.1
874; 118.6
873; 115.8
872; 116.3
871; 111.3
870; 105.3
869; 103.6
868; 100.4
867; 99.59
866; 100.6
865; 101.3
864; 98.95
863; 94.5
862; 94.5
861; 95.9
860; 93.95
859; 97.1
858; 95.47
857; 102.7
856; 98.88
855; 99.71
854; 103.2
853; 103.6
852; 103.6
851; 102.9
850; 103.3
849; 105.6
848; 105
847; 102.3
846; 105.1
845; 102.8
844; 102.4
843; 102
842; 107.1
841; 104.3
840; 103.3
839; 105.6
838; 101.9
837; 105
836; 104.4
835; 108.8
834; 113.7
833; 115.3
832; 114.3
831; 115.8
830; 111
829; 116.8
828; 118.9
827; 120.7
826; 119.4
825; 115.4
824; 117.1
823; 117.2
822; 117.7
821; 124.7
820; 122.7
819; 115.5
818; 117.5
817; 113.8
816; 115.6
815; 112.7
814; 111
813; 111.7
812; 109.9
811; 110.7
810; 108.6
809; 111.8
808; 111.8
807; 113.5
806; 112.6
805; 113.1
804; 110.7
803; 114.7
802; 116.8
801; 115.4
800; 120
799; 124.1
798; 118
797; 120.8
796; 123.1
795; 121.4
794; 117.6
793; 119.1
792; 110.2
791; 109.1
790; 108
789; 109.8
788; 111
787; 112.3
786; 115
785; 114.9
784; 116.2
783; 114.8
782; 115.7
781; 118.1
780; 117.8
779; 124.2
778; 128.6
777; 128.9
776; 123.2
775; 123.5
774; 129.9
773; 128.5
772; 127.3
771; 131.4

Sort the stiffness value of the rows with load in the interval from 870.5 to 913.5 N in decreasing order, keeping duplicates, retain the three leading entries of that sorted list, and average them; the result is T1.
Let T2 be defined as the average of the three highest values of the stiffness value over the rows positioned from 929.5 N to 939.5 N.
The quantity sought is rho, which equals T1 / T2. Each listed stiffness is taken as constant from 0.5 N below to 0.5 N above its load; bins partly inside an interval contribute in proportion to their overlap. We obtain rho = 0.94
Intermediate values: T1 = 140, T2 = 149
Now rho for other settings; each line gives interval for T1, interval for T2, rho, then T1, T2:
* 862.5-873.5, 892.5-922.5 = 0.81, 114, 142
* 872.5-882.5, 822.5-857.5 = 1.03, 123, 120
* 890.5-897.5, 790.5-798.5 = 1.05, 128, 122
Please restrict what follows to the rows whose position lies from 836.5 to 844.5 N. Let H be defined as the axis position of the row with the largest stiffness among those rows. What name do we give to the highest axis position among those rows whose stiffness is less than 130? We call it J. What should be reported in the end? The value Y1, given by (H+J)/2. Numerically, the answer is 843.0 N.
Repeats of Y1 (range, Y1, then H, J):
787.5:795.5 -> 795.0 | 795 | 795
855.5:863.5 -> 860.0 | 857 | 863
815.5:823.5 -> 822.0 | 821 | 823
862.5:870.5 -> 870.0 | 870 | 870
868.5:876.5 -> 875.5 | 875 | 876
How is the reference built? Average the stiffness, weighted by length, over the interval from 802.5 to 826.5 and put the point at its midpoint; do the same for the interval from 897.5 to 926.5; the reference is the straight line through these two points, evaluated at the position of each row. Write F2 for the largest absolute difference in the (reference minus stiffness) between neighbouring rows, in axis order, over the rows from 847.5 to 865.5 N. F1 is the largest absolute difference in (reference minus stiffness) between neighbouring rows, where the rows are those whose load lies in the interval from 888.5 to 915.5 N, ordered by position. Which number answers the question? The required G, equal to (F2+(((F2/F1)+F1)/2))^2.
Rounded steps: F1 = 7.8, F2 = 7.4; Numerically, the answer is 139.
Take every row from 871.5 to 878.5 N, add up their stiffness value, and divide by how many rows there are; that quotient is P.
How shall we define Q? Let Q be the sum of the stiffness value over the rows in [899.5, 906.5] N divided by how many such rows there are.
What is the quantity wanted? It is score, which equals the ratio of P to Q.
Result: 0.86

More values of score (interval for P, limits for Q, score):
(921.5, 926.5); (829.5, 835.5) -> 1.16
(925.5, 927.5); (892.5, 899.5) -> 1.04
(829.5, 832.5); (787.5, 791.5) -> 1.04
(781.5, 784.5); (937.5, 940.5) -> 0.80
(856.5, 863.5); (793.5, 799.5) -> 0.80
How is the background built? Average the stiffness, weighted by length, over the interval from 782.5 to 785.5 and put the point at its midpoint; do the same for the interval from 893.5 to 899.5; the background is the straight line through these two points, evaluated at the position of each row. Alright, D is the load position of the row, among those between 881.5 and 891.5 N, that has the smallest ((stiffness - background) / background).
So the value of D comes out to 889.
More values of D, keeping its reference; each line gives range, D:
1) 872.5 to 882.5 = 878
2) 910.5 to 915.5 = 912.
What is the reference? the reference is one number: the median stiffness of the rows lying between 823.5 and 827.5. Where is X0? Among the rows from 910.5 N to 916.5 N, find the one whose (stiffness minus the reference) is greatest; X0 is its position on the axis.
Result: 914 N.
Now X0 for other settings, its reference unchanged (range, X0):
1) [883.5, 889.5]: 886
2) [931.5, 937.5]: 933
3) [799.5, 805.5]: 800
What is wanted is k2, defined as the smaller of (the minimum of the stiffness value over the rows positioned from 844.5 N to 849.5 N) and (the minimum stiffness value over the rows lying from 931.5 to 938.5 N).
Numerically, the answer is 102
